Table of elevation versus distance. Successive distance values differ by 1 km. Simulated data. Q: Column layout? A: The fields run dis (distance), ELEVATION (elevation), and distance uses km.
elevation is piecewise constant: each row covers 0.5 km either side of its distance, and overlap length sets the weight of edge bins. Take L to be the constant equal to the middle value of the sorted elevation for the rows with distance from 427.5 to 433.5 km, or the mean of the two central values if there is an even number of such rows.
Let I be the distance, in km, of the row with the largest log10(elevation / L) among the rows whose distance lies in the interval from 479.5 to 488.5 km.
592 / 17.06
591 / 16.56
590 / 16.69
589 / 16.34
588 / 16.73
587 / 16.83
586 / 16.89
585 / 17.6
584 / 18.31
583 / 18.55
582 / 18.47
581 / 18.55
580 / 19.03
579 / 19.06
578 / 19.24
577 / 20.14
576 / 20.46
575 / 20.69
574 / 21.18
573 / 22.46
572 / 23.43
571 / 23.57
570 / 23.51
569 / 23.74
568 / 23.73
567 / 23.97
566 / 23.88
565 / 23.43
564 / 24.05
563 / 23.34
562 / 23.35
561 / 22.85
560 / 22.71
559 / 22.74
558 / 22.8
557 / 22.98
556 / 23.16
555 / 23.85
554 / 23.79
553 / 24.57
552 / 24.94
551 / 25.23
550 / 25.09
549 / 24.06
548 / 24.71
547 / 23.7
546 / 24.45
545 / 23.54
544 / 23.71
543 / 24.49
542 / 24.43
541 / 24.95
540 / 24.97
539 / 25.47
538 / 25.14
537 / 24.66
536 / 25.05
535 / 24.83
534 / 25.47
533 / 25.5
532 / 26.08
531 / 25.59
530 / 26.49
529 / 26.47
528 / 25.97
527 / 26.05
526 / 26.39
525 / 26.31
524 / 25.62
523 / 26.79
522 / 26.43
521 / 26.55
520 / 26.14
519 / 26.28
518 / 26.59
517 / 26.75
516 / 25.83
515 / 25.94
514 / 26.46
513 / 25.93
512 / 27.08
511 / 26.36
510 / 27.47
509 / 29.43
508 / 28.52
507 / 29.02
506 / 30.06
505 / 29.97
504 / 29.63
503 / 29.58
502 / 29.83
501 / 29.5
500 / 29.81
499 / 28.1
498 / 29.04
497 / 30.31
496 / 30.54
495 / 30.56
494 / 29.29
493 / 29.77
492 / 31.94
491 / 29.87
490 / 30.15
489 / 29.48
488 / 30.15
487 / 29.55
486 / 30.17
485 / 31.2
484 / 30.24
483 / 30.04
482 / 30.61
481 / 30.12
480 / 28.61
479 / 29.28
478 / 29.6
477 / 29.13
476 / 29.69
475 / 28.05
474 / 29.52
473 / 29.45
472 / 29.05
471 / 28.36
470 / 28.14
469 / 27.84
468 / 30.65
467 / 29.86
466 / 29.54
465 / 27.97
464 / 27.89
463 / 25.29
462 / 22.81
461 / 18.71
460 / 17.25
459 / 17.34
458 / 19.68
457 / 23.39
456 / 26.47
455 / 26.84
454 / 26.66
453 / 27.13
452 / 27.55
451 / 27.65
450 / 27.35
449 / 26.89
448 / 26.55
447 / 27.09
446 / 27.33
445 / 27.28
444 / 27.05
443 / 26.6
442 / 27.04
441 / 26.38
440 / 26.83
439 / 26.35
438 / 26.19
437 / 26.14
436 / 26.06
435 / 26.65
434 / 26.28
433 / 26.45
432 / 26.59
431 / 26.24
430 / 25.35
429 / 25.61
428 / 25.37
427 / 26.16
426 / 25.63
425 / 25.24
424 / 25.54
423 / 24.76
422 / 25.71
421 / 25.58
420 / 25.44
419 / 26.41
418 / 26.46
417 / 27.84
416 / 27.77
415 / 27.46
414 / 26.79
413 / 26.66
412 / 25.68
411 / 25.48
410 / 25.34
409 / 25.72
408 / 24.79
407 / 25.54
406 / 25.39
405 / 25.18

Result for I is 485 km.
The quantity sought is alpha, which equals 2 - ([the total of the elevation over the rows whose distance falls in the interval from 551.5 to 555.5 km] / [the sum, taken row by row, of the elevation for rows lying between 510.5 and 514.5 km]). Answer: 1.08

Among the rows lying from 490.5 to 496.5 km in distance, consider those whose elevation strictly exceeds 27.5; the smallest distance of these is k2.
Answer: 491 km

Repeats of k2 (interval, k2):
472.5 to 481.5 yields 473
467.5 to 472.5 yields 468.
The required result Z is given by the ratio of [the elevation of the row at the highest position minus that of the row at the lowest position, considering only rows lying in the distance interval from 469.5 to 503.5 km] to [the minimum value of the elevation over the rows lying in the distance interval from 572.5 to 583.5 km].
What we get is 0.08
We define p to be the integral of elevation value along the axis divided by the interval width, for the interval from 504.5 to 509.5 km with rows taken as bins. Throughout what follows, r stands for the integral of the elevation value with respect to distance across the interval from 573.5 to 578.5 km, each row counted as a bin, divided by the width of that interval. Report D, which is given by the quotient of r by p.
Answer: 0.69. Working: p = 29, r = 20.3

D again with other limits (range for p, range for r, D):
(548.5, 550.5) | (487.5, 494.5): 1.22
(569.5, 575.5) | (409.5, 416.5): 1.18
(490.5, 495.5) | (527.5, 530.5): 0.87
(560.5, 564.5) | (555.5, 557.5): 0.99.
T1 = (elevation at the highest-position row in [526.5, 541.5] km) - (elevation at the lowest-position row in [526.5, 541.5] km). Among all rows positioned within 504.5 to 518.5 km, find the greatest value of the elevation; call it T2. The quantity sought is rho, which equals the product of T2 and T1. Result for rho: -33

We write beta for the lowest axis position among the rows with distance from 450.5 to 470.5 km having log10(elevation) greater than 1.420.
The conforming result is 451 km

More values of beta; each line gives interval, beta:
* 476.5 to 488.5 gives 477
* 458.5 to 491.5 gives 464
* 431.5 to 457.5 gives 432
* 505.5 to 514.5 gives 506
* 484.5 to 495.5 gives 485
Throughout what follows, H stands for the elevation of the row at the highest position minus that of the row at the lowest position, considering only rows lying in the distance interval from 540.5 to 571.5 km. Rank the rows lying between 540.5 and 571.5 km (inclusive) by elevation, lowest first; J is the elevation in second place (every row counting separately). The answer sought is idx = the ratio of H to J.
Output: -0.06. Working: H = -1.4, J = 22.74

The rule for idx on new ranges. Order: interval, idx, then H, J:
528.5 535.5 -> -0.06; -1.6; 25.47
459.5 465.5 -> 0.57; 10.7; 18.71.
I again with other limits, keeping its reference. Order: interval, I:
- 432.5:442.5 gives 442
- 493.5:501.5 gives 495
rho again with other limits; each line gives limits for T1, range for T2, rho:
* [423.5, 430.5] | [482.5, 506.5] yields -6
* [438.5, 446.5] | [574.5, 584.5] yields 20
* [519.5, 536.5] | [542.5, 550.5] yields -27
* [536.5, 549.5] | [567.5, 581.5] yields -14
